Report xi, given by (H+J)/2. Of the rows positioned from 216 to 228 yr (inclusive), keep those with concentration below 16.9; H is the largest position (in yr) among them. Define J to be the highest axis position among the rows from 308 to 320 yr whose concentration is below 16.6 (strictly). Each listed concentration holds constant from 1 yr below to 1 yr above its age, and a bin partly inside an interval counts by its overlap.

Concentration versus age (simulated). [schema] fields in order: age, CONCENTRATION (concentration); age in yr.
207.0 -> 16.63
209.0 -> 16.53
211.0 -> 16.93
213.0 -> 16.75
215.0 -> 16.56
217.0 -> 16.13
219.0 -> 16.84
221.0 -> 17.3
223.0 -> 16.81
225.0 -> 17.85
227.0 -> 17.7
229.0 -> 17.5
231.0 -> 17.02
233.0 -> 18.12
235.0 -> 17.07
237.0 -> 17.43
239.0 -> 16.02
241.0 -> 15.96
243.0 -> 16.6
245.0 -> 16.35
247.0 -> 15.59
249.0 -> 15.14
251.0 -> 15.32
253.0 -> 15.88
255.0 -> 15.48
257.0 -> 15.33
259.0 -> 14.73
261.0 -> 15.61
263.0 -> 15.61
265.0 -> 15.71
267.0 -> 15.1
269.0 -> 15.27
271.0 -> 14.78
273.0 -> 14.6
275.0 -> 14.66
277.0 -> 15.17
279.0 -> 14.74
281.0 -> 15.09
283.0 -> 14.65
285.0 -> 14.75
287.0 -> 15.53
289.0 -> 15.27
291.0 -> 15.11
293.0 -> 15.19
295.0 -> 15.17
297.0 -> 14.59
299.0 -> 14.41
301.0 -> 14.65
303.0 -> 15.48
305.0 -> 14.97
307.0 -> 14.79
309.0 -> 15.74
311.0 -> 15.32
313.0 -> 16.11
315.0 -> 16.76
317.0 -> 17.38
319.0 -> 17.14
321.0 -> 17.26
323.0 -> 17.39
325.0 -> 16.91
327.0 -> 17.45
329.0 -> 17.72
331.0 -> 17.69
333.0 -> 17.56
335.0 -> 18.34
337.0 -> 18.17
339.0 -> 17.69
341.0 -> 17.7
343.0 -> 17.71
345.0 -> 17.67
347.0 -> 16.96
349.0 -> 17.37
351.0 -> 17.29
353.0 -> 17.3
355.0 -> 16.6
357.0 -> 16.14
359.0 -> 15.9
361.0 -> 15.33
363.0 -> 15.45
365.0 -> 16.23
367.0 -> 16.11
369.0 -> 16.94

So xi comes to 268 yr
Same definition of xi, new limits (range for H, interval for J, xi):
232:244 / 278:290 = 266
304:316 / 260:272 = 293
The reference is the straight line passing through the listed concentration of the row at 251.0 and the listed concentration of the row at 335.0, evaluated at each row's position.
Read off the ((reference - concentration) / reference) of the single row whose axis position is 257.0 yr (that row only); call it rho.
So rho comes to 0.01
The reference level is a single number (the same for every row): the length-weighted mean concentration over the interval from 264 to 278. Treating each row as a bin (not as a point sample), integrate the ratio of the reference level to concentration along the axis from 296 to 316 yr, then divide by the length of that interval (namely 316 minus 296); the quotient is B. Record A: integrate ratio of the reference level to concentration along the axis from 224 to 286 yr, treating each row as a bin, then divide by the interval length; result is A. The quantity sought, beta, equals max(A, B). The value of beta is 0.99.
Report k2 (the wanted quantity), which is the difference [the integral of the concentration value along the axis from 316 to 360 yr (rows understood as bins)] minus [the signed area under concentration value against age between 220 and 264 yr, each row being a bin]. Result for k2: 42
